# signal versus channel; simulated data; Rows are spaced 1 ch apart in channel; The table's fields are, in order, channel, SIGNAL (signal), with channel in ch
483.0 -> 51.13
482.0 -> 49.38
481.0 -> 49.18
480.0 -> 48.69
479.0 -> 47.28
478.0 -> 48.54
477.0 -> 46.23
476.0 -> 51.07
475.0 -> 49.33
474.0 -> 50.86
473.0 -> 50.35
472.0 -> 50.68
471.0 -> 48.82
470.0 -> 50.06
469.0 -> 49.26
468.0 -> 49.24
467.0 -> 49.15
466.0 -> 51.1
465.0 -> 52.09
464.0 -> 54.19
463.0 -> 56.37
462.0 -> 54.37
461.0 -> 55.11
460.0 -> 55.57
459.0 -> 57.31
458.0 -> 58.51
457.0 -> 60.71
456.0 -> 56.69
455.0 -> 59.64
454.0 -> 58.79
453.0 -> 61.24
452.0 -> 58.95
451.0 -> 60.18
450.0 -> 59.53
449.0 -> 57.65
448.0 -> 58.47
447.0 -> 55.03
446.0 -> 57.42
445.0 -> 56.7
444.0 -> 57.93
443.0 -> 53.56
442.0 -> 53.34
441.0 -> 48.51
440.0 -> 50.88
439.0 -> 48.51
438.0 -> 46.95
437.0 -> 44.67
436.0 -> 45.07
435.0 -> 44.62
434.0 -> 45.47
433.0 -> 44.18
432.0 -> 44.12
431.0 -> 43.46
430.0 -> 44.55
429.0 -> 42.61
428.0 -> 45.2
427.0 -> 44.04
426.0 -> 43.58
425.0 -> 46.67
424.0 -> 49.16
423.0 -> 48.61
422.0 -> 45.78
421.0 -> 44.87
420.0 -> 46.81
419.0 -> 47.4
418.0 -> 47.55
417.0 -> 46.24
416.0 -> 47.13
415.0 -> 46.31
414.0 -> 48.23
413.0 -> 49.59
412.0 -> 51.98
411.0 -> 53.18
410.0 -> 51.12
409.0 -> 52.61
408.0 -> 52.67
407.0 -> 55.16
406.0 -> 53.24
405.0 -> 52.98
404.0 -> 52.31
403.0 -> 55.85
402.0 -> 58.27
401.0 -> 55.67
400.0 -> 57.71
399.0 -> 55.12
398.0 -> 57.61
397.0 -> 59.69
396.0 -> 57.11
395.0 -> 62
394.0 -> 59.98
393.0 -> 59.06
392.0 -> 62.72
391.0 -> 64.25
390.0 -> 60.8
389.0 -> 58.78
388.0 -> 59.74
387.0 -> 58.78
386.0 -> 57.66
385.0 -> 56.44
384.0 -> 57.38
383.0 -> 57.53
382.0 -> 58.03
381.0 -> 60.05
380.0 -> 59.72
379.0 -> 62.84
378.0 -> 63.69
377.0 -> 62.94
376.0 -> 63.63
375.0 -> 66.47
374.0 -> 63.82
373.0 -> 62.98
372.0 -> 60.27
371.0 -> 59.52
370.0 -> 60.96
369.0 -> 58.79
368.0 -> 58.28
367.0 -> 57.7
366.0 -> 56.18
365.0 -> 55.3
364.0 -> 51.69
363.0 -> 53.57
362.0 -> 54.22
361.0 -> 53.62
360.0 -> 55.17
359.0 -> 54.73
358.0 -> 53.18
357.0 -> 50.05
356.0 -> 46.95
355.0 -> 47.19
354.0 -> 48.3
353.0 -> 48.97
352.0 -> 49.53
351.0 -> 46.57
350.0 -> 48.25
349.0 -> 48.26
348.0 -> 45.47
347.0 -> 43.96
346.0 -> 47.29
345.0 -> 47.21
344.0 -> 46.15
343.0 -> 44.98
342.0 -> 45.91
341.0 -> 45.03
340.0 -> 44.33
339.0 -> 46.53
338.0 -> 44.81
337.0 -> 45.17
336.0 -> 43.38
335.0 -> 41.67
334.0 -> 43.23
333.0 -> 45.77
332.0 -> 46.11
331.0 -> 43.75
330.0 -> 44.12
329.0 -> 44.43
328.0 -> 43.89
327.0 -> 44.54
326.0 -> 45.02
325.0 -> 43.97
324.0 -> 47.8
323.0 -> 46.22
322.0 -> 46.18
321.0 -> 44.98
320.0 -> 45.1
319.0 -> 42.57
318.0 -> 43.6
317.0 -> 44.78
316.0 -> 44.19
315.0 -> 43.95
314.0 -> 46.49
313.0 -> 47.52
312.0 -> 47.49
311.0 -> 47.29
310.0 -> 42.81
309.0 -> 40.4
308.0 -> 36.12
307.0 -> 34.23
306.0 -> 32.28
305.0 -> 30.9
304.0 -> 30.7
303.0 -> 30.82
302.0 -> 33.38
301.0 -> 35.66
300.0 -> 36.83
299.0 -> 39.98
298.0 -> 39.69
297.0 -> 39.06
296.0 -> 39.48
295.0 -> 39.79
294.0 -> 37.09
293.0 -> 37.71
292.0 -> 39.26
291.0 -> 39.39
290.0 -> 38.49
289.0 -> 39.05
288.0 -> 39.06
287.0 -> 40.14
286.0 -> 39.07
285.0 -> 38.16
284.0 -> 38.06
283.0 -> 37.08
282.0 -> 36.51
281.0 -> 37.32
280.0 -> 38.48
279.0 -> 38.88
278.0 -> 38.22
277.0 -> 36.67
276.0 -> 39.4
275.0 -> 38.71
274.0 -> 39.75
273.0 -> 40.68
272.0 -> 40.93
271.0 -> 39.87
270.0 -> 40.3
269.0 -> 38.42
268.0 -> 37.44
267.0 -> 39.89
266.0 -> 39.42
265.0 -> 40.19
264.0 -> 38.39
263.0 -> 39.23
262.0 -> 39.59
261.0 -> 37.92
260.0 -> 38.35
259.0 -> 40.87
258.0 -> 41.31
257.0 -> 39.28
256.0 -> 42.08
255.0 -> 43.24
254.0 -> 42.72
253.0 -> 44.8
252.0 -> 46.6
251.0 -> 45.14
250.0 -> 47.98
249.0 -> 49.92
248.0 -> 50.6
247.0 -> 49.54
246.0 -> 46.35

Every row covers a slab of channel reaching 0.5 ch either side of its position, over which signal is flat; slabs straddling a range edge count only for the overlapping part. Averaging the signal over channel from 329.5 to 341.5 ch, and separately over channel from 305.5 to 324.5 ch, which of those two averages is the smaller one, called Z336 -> 43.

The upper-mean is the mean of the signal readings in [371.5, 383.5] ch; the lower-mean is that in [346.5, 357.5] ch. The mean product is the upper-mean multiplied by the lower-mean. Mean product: 2943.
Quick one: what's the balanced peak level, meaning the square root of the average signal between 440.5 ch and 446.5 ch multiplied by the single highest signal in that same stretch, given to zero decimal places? 56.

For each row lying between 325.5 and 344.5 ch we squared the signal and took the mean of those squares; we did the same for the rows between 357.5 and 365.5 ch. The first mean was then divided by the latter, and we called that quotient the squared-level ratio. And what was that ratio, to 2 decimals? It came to 0.69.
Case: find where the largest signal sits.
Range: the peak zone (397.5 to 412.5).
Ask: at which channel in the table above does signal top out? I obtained 402.0 ch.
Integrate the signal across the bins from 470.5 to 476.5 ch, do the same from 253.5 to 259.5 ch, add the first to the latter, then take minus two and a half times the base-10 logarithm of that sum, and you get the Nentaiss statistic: -6.9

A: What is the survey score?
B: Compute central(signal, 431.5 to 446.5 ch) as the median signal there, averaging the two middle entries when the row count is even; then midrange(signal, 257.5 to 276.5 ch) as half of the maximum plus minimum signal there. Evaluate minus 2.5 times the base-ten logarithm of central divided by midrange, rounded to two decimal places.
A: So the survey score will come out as -0.23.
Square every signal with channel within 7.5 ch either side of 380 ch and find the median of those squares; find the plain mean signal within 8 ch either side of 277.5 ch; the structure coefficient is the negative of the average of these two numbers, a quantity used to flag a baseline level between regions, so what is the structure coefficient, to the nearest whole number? -1822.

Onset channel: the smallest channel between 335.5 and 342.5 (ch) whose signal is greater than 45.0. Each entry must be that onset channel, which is 337.0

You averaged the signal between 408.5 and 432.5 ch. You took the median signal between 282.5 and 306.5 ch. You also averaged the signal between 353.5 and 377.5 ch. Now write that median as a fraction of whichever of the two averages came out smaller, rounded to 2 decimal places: 0.81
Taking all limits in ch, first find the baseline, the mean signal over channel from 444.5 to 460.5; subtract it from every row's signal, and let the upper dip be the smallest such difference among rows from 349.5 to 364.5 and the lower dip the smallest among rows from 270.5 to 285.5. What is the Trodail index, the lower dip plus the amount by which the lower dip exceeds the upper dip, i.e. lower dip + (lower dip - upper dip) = -32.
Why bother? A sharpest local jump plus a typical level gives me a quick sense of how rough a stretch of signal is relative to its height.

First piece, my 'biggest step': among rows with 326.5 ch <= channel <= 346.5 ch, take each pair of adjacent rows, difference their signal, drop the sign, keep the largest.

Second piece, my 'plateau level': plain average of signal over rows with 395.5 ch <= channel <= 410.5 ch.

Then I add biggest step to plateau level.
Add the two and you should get 58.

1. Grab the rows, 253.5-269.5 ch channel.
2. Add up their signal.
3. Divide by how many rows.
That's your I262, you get 39.9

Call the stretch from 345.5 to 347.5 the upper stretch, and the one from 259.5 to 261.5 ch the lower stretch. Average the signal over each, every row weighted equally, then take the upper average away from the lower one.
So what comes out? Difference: -7.5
